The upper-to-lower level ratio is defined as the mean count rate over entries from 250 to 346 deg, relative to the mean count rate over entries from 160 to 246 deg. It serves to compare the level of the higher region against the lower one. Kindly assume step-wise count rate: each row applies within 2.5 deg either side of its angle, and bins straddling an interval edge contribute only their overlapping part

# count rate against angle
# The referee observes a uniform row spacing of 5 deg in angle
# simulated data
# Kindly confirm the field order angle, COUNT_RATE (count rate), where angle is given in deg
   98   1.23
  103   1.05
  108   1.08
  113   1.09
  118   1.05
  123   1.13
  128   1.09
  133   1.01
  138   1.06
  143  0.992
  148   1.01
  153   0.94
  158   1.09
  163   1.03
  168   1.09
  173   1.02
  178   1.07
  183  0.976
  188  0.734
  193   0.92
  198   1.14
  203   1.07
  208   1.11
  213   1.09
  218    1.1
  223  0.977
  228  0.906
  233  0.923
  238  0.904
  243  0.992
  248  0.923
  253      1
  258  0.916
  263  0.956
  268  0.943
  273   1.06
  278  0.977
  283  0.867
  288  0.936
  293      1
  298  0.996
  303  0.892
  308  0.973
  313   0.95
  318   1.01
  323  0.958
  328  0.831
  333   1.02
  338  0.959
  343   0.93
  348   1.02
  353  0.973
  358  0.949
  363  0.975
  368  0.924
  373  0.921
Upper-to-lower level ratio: 0.954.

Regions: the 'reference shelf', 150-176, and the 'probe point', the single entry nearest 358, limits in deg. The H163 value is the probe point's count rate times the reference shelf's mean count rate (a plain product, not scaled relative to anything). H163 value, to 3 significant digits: 0.981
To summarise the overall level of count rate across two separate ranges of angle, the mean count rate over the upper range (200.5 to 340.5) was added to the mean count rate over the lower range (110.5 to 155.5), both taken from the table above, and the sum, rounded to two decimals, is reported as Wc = 2.01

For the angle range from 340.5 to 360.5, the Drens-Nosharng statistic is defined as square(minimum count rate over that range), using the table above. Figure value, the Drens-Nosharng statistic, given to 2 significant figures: 0.86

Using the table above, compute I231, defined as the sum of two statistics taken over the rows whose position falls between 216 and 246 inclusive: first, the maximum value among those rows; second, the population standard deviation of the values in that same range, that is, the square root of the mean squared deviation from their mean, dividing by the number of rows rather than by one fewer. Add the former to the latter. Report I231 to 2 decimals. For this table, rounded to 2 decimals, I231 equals 1.17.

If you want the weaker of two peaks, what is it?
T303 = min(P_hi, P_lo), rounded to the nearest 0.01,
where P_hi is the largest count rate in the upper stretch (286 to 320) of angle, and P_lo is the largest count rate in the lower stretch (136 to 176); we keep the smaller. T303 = 1.01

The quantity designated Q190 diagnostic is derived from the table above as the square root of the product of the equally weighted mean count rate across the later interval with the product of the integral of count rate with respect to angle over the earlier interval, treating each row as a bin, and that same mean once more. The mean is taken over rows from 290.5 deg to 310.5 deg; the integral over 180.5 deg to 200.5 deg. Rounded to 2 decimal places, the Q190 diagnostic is 4.19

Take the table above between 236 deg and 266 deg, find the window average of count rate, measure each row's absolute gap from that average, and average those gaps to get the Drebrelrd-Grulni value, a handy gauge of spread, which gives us 0.034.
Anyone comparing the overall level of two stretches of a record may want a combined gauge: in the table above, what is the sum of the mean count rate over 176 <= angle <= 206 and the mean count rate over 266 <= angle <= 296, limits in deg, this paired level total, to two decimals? 1.95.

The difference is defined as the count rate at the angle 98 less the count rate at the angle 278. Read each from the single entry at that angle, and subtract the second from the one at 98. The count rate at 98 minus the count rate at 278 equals 0.25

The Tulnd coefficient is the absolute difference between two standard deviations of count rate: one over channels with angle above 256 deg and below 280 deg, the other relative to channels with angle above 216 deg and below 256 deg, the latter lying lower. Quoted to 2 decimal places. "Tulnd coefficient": 0.01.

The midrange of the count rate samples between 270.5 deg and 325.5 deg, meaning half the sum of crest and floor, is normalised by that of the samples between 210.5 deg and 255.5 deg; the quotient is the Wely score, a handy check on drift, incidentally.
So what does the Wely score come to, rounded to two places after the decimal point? 0.96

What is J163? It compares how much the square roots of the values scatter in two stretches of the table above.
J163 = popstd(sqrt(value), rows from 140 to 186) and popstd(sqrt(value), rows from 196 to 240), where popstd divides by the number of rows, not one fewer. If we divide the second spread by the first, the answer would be 1.9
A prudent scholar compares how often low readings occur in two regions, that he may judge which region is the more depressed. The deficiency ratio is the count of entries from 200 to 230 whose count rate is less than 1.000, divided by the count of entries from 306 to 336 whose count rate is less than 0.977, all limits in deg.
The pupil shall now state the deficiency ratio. 0.5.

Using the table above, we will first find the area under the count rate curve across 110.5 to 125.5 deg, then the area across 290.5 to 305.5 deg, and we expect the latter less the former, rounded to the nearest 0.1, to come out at -1.9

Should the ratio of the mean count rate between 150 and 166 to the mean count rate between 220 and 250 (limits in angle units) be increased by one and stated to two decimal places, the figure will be 2.09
